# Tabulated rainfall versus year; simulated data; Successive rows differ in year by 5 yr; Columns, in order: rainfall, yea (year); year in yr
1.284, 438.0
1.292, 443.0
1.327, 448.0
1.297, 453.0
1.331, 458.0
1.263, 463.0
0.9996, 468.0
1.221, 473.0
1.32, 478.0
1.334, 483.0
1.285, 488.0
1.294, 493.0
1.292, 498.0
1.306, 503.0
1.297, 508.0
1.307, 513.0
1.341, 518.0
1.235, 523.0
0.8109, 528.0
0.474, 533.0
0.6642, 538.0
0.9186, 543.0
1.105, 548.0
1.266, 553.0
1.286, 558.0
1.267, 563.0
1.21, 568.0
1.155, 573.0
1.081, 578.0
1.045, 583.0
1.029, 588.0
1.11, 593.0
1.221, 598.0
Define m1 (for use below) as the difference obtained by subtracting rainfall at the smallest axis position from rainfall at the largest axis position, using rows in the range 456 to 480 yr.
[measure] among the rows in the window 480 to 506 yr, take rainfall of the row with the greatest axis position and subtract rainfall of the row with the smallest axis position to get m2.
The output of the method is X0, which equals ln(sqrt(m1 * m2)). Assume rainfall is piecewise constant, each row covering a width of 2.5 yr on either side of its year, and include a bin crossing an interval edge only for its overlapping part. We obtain -4.0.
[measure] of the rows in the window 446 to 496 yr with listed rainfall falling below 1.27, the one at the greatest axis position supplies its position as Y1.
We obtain 473.0 yr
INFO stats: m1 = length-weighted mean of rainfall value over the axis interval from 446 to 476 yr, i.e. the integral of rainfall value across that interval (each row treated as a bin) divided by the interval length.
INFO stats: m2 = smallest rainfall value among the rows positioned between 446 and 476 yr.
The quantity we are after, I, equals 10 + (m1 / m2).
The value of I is 11.2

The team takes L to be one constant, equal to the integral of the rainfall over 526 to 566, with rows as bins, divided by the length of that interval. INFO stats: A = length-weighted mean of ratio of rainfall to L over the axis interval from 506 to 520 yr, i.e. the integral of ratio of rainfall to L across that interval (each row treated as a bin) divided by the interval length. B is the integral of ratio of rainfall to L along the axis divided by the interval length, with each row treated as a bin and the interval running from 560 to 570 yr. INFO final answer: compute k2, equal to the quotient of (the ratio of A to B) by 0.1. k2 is 10.6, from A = 1.34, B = 1.27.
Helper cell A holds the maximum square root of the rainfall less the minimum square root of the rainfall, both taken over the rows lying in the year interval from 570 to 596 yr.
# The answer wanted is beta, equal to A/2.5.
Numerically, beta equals 0.024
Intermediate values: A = 0.06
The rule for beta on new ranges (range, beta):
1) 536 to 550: 0.094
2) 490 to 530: 0.103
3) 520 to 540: 0.169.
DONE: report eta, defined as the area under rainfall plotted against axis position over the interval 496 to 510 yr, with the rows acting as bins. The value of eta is 18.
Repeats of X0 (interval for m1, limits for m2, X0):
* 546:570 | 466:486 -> -1.7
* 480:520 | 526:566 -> -2.9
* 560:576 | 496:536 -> -1.2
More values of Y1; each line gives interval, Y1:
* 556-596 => 593.0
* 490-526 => 523.0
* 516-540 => 538.0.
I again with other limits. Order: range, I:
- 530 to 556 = 11.9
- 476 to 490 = 11.0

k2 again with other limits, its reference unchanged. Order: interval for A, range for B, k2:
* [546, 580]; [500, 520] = 9.1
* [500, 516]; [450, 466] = 10.1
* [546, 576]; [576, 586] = 11.5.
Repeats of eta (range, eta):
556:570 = 18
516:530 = 16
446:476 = 37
